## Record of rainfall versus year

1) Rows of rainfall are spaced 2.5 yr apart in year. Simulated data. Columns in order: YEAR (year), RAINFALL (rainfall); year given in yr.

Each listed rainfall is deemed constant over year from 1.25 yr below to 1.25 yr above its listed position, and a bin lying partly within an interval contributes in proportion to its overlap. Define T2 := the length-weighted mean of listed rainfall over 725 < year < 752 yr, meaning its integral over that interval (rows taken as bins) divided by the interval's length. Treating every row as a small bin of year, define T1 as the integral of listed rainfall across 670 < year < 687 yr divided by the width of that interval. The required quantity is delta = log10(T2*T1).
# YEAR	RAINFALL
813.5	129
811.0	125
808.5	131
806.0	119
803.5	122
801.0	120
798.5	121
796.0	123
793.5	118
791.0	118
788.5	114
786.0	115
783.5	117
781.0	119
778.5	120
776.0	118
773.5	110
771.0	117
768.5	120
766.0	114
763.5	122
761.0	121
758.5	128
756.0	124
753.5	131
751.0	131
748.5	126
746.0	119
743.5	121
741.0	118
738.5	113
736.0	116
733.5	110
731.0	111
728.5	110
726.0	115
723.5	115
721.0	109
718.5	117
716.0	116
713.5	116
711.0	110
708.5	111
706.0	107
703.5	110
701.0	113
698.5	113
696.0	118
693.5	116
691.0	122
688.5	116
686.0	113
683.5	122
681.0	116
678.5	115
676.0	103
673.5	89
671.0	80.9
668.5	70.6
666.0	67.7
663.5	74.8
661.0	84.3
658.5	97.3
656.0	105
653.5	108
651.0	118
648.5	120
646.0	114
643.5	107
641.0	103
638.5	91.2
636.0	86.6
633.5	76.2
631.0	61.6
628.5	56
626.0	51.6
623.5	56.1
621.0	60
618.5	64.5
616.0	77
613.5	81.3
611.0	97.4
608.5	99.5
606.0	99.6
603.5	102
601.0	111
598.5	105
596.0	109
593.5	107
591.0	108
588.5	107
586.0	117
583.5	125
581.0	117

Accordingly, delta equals 4.09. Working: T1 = 106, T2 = 117.2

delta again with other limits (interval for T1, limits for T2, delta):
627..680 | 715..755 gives 4.03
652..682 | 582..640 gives 3.92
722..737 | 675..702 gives 4.11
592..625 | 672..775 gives 4.02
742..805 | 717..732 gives 4.13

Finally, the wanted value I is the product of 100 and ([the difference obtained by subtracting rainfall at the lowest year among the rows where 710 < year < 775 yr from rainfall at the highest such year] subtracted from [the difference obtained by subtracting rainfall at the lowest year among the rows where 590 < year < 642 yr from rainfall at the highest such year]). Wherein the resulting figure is -500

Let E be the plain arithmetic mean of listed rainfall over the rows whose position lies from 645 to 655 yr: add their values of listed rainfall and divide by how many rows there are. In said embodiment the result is 115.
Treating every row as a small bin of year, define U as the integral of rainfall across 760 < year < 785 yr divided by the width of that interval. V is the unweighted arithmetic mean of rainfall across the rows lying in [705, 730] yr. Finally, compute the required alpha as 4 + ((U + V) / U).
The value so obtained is 5.96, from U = 118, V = 113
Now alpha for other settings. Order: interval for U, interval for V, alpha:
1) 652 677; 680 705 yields 6.31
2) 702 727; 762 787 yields 6.04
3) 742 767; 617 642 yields 5.57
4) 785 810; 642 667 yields 5.83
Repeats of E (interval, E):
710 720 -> 115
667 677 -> 86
